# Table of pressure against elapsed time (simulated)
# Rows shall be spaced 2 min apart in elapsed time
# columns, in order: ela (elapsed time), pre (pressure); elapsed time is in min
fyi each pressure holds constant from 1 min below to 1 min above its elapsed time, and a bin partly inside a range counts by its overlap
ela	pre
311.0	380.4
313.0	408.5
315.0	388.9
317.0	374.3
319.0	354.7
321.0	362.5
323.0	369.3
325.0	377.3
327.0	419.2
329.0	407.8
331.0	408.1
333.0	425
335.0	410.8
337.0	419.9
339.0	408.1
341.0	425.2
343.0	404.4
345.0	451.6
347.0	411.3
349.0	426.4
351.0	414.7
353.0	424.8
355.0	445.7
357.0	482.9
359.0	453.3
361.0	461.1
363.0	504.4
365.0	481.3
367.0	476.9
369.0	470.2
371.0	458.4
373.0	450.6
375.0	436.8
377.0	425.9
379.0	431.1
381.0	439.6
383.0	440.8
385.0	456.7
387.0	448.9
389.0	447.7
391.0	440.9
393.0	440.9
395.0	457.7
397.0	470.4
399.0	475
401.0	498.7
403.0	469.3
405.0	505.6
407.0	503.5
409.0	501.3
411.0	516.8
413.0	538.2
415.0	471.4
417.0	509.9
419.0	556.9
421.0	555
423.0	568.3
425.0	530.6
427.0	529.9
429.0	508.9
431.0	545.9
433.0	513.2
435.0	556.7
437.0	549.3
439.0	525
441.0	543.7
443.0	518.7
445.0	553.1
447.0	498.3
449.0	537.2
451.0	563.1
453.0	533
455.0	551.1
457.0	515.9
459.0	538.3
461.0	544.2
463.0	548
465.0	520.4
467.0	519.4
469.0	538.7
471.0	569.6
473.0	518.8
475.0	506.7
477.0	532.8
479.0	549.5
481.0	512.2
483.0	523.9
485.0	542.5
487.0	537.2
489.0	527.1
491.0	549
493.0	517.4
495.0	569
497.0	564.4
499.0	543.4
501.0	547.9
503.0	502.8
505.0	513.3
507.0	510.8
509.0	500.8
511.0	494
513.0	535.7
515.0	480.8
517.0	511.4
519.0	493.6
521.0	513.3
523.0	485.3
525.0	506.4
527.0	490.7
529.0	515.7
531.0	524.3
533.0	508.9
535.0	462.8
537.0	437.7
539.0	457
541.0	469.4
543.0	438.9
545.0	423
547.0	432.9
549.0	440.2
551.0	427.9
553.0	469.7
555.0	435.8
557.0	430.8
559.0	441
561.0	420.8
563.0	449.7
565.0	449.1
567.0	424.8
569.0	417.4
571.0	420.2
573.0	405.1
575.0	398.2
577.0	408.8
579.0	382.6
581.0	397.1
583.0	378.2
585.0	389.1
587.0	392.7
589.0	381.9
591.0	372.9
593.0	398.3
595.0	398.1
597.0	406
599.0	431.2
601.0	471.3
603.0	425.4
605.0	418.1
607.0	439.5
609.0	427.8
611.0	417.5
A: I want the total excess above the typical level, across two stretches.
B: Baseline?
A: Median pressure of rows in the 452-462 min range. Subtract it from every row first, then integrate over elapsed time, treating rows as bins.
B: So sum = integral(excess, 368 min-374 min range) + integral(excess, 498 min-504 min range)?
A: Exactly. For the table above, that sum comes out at -513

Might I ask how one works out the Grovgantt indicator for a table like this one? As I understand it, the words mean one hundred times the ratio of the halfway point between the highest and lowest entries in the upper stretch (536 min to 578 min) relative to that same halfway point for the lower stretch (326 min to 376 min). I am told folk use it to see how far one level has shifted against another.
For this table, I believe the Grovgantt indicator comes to 95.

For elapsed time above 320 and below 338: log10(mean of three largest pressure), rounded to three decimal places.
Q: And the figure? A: 2.625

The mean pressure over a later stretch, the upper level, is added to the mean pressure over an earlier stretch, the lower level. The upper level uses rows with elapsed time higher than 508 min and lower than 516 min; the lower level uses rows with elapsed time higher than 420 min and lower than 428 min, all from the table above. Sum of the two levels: 1049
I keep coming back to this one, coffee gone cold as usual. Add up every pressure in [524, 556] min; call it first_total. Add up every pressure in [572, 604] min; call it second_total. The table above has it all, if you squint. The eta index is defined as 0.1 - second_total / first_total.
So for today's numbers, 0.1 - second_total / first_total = -0.77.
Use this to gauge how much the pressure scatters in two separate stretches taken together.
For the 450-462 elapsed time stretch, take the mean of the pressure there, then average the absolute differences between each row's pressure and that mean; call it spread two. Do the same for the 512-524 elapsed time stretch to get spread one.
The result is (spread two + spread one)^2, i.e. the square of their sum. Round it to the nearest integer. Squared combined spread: 821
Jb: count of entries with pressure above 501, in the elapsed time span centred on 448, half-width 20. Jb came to 19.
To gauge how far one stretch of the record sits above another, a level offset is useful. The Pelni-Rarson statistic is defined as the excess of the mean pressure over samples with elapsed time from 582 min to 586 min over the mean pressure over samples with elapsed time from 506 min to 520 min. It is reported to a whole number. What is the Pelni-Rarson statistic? -120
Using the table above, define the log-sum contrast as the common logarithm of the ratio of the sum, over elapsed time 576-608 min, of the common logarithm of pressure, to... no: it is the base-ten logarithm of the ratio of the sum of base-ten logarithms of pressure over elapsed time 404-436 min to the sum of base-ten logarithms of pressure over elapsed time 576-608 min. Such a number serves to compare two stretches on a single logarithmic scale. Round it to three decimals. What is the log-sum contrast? 0.018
